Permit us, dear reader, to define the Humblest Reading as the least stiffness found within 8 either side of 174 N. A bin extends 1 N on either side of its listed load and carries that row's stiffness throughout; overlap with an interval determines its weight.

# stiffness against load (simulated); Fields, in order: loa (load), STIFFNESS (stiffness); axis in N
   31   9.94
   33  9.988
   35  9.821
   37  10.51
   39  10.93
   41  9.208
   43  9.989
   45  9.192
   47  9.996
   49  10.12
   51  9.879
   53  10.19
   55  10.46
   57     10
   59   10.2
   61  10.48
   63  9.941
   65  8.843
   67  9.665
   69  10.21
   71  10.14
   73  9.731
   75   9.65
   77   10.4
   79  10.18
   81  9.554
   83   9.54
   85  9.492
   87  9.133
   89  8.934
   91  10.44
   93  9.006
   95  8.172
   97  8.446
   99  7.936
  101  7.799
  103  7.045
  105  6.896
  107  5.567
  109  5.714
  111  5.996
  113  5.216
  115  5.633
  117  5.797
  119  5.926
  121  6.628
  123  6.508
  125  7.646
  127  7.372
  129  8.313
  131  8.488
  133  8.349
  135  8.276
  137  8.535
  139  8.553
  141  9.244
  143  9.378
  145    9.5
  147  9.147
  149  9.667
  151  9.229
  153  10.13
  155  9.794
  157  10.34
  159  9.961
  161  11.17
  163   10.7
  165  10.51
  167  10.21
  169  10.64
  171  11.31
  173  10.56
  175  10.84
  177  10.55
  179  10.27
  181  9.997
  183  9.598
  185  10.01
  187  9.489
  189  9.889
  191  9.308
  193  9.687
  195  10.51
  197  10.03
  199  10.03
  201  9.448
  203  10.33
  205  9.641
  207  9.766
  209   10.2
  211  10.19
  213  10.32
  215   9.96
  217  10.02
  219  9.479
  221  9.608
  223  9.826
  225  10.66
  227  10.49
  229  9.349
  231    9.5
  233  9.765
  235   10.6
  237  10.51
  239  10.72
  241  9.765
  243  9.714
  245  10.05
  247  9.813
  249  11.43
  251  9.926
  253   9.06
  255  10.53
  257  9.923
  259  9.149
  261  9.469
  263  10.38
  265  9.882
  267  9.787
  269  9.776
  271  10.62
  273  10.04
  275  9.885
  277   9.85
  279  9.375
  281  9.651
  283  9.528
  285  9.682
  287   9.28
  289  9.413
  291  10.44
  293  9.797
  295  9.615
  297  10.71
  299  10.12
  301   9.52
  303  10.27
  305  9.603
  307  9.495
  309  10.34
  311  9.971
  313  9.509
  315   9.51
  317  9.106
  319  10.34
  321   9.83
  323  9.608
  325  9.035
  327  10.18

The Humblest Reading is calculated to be 9.997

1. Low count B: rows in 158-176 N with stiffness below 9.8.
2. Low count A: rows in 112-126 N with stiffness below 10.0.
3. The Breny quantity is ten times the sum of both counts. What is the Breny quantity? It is 70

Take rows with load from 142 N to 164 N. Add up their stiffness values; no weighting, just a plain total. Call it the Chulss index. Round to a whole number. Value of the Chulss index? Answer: 109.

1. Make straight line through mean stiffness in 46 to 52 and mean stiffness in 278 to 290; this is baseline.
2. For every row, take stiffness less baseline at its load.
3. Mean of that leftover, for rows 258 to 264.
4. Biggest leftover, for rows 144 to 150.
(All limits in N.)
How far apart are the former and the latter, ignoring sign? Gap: 0.24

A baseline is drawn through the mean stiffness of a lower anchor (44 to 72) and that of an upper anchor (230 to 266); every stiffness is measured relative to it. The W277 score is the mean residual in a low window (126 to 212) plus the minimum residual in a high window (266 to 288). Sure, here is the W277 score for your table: -0.98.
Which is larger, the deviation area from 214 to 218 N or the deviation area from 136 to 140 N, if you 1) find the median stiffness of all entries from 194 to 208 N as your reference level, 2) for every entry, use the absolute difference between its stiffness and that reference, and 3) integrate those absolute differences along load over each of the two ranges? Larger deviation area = 5.9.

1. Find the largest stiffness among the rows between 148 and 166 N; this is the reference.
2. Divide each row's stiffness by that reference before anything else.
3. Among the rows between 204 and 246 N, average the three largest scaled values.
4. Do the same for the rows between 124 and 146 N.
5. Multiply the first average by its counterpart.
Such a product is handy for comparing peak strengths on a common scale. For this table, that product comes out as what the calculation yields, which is 0.80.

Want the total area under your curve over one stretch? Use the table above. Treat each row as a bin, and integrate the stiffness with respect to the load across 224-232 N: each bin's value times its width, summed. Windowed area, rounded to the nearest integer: 80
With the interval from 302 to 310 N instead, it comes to 79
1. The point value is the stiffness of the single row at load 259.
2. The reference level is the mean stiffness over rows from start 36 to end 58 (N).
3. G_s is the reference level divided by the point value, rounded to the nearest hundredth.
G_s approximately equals 1.10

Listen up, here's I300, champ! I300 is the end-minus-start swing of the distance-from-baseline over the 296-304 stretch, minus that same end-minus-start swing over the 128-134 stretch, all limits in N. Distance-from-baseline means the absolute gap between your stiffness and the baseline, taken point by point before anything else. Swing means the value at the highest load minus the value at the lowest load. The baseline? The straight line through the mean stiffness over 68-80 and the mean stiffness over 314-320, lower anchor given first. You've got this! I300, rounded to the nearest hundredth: -0.39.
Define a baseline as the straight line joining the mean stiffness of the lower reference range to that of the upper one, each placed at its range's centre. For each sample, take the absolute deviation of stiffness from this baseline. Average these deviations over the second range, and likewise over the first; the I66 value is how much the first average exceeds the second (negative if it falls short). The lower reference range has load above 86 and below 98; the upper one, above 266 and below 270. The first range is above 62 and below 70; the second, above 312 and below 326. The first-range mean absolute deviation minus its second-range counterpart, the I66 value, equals 0.3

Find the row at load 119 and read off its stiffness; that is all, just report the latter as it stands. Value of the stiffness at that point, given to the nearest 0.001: 5.926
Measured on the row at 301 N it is 9.520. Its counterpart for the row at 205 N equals 9.641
